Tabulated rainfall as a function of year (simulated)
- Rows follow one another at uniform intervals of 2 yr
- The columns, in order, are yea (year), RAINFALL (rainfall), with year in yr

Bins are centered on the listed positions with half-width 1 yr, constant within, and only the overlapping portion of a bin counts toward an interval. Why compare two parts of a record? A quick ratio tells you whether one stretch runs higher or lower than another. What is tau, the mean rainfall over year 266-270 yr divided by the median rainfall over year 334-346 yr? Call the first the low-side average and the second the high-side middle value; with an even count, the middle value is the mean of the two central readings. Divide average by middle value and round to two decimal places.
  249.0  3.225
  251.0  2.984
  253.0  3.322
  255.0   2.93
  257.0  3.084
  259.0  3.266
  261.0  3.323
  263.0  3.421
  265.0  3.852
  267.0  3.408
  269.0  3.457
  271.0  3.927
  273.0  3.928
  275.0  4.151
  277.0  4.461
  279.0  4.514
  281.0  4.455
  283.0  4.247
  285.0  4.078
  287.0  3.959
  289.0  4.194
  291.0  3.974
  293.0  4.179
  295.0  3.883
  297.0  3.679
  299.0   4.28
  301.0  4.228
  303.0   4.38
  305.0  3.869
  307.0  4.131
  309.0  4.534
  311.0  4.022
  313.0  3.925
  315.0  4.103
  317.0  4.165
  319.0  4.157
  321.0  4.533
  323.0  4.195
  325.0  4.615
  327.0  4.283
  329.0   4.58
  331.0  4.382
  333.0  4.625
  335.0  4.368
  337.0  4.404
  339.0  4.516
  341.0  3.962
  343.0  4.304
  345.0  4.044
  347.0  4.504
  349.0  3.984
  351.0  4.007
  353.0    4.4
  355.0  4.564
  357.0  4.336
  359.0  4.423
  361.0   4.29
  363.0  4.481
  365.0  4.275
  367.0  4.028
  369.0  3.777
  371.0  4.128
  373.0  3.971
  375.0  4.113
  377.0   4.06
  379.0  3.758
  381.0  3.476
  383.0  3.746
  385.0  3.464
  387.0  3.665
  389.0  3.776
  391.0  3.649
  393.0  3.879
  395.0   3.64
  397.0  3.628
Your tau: 0.79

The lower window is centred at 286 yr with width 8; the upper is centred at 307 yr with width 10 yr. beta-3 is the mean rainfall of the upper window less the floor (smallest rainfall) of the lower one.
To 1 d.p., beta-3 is 0.2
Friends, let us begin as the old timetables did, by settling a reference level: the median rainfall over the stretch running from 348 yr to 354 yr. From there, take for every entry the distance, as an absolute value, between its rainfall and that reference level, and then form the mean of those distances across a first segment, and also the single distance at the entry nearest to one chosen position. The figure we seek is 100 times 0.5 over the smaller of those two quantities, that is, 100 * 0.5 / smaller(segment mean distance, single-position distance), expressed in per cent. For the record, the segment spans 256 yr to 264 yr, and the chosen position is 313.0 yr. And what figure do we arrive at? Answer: 610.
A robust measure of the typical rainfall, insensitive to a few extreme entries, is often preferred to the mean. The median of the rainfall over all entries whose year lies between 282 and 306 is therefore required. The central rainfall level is 4.13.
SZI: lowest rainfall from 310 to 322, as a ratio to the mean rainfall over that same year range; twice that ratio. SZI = 1.89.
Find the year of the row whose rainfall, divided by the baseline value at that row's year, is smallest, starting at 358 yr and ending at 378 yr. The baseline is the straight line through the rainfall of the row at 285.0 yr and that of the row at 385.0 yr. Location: 369.0 yr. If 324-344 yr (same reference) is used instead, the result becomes 341.0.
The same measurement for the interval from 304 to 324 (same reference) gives 305.0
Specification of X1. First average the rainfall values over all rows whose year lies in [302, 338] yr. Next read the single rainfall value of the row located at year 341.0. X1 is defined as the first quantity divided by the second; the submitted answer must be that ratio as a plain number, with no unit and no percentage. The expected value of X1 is 1.08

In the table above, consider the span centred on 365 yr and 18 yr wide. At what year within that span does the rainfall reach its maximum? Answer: 363.0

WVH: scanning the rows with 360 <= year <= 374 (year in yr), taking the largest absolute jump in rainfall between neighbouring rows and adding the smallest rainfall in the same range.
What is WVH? 4.1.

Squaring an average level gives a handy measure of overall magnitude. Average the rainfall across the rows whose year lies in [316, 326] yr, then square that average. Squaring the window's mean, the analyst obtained 18.8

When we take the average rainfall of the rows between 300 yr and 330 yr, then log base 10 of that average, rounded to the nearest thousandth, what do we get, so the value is 0.628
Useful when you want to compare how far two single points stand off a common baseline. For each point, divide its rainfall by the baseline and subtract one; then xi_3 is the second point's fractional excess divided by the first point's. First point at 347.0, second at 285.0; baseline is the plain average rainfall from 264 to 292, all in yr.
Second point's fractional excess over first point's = 0.1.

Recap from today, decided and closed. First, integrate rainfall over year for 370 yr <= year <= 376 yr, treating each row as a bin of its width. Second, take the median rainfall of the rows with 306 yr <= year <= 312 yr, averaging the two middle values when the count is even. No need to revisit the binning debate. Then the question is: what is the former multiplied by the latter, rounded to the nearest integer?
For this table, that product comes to 101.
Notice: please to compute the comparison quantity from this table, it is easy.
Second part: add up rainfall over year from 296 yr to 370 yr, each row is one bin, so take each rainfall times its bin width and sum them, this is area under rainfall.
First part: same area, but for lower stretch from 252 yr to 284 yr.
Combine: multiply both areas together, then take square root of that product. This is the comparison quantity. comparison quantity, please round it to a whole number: 194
